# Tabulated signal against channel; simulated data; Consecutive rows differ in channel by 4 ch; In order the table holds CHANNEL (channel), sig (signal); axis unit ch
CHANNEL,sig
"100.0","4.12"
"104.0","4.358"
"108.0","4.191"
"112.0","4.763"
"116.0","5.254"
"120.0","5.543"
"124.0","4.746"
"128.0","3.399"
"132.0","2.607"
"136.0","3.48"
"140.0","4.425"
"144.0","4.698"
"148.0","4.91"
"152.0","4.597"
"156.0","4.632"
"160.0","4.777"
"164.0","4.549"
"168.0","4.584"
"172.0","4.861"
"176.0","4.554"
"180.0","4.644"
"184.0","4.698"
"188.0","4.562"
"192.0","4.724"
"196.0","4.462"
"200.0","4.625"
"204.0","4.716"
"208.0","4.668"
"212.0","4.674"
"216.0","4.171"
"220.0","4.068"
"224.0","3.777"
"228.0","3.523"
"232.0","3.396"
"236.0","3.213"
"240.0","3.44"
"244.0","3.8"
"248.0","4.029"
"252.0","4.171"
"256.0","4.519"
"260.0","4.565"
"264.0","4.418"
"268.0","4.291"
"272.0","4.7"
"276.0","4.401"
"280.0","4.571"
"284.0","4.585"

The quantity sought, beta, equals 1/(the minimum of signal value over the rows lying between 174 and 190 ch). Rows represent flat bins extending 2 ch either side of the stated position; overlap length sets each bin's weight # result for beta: 0.220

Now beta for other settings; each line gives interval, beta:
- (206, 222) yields 0.246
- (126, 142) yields 0.384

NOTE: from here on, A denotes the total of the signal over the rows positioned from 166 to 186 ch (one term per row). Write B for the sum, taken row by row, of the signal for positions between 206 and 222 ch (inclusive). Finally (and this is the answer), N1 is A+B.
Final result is 40.9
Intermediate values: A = 23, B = 17.6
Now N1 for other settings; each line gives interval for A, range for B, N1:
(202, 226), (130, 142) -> 36.6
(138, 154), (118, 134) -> 34.9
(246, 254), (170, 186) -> 27.0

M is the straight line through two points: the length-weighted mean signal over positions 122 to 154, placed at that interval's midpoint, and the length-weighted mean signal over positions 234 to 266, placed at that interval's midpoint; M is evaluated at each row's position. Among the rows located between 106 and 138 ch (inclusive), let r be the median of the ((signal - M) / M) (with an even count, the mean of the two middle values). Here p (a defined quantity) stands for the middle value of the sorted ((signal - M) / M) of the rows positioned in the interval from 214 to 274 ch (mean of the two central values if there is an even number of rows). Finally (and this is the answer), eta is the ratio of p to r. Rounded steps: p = 0.006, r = 0.083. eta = 0.1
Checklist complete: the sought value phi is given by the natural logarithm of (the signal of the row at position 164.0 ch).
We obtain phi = 1.51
